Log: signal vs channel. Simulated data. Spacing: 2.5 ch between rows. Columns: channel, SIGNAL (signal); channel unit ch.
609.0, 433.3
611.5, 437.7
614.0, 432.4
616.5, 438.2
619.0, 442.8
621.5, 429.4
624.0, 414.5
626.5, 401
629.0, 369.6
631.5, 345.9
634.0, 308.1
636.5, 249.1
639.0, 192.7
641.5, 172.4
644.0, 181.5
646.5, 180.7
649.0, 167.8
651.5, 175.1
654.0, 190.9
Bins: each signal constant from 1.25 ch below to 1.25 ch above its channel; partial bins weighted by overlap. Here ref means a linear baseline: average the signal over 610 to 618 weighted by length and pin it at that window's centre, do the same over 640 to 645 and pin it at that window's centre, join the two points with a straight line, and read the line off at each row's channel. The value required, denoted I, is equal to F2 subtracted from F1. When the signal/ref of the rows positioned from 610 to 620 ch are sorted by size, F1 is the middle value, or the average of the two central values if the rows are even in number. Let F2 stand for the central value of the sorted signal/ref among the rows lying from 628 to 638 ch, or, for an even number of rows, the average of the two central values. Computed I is -0.20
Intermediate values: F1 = 1.03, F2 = 1.22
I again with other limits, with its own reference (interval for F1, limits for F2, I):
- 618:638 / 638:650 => 0.10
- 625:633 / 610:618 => 0.25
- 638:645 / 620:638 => -0.29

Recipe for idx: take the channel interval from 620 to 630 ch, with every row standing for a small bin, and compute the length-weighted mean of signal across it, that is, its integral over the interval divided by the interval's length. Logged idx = 405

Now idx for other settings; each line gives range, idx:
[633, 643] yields 227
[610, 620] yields 438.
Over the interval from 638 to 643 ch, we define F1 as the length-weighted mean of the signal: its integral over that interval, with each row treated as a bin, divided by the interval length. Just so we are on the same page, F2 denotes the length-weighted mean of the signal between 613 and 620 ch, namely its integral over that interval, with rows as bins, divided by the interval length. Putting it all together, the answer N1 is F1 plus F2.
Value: 620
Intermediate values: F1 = 182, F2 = 438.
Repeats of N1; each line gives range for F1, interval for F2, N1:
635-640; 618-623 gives 661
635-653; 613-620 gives 628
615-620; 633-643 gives 667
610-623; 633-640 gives 686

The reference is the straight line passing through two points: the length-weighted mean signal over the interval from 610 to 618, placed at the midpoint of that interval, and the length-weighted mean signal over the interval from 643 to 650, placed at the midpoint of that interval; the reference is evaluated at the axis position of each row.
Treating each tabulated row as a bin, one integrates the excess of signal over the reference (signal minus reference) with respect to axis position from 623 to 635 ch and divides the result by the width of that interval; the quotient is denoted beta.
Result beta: 52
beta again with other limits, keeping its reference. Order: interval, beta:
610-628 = 31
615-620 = 32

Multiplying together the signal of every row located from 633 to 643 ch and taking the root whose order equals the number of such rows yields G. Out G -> 225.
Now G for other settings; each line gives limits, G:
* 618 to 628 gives 422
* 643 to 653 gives 176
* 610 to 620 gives 438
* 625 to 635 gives 355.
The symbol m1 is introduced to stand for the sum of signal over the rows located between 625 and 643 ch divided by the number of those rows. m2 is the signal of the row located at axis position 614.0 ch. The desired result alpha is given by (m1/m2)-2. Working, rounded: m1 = 291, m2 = 432.4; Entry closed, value -1.3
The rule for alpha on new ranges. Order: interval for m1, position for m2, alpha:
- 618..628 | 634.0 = -0.6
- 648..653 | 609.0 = -1.6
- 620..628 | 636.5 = -0.3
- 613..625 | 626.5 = -0.9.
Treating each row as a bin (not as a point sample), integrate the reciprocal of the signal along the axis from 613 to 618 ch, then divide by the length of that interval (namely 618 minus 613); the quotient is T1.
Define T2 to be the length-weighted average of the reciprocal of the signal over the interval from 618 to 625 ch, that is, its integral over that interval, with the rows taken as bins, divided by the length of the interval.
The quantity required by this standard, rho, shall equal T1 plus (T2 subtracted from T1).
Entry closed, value 0.0023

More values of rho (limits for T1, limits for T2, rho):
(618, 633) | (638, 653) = -0.0006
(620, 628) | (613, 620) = 0.0025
